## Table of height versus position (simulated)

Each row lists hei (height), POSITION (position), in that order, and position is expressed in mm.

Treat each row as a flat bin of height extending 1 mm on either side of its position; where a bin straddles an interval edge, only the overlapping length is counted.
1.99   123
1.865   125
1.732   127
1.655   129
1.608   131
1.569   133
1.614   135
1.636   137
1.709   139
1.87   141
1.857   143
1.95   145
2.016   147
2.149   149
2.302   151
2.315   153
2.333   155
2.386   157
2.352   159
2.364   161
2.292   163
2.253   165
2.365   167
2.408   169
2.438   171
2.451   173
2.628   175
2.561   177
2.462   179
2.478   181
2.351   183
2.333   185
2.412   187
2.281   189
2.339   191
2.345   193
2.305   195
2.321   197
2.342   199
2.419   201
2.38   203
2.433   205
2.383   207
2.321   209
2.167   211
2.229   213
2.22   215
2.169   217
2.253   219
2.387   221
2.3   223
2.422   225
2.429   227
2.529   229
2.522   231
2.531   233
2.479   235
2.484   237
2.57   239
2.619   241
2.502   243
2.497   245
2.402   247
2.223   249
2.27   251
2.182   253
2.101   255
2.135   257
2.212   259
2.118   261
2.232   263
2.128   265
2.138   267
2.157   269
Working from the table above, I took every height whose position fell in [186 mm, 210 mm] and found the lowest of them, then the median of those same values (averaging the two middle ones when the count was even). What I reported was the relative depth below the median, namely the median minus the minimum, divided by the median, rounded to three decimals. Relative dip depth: 0.027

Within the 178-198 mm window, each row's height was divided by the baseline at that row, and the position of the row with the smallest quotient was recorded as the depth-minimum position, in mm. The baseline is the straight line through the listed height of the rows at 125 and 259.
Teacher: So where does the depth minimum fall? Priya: 189 mm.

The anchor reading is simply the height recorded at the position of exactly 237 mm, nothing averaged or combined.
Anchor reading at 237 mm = 2.484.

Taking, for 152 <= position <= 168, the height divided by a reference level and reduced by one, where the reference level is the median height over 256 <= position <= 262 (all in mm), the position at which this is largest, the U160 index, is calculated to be 157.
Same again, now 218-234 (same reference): 233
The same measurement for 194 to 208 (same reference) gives 205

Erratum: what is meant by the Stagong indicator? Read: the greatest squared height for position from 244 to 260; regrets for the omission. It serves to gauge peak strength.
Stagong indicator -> 6.2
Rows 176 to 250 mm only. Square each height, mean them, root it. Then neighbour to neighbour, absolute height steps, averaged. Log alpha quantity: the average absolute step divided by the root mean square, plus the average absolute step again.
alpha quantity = 0.091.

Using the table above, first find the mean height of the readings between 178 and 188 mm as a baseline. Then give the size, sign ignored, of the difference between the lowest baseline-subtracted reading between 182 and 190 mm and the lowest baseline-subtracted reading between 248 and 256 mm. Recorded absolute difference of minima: 0.2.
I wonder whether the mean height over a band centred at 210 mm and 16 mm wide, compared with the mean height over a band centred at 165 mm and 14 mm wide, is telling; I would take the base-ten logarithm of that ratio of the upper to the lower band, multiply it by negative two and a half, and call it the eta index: 0.03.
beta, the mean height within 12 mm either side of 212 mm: 2.31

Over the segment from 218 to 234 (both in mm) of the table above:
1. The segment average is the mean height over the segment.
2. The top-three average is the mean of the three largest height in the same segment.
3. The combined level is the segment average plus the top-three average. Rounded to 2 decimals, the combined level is 4.95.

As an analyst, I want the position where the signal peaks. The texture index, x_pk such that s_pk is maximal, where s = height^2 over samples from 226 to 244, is 241 mm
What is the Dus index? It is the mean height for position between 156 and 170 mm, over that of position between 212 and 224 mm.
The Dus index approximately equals 1.04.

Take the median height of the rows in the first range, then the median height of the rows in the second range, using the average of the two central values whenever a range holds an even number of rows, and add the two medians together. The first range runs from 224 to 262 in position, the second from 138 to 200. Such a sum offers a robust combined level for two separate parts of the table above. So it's 4.77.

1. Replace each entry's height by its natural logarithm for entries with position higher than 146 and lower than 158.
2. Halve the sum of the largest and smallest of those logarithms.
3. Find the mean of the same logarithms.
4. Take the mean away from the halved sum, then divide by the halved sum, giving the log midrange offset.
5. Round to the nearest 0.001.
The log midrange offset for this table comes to -0.031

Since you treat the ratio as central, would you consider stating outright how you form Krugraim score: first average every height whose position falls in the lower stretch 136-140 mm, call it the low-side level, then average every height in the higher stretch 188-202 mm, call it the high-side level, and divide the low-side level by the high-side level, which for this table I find 0.72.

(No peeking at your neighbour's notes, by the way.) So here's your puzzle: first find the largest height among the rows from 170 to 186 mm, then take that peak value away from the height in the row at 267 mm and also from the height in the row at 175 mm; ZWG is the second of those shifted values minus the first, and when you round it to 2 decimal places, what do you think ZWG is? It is 0.49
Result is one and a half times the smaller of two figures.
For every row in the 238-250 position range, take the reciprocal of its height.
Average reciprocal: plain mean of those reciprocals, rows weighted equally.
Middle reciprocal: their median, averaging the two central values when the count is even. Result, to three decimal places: 0.600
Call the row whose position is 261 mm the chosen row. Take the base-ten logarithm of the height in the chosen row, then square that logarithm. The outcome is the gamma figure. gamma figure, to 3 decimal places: 0.106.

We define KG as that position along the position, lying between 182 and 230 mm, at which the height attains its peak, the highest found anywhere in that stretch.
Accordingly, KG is 229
